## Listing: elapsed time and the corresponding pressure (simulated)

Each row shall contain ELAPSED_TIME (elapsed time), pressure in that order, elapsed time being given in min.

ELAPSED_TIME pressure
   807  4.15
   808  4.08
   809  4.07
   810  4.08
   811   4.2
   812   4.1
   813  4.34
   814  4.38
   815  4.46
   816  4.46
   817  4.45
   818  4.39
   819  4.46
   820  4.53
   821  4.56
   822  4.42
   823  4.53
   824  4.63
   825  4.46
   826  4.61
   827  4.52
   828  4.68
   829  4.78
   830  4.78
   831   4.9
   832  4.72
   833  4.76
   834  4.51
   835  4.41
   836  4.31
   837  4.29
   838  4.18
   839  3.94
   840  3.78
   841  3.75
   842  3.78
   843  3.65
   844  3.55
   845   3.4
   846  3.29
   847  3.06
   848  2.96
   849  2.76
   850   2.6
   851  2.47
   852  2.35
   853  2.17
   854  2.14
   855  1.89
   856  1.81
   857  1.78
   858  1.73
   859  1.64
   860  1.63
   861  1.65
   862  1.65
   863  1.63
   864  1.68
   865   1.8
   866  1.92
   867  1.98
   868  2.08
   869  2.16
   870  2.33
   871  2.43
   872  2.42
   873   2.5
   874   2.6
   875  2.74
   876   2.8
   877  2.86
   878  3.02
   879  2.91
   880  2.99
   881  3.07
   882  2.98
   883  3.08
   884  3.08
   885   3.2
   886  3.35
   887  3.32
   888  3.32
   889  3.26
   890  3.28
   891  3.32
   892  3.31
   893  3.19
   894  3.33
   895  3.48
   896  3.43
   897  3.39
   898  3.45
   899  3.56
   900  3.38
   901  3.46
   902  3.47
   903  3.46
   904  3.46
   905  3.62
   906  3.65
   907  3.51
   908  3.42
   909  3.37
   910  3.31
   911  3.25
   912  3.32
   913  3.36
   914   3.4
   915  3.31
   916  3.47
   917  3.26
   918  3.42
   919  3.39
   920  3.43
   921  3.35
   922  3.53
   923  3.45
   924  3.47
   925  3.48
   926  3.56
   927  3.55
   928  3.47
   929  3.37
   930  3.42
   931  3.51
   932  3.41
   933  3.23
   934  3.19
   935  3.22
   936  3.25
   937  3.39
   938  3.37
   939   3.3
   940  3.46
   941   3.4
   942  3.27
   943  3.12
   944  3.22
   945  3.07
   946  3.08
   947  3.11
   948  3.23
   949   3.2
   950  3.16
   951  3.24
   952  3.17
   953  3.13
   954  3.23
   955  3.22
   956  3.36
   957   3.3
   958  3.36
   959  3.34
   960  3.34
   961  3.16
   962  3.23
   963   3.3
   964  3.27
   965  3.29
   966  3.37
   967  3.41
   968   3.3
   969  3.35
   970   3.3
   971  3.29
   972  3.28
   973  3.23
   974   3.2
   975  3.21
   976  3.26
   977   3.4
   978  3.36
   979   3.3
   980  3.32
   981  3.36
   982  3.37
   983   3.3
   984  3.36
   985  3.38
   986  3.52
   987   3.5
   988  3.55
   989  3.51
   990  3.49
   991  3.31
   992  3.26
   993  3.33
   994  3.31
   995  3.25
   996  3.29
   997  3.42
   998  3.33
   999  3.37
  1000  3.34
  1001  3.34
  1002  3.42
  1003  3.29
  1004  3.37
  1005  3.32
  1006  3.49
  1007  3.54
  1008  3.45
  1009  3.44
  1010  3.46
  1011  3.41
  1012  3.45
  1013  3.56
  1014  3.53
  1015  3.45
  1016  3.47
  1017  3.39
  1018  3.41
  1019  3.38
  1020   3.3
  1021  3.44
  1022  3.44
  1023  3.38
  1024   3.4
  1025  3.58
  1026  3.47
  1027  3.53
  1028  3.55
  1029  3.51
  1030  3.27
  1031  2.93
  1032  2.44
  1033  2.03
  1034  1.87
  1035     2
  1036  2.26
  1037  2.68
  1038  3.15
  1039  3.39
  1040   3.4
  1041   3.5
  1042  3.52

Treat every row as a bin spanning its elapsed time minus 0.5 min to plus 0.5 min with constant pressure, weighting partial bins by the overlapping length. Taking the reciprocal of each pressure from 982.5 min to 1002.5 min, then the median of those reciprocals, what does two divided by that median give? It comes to 6.7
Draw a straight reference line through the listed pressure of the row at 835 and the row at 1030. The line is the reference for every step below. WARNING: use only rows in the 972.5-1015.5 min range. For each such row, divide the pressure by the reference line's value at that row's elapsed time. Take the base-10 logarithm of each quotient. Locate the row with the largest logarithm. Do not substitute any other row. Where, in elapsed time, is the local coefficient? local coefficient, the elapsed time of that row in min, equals 1013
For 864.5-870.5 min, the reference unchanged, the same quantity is 870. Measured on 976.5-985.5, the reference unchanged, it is 985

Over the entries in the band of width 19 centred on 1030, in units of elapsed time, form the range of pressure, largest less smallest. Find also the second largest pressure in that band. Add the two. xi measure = 5.3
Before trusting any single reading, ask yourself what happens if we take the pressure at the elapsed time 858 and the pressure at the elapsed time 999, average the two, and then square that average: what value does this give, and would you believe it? 7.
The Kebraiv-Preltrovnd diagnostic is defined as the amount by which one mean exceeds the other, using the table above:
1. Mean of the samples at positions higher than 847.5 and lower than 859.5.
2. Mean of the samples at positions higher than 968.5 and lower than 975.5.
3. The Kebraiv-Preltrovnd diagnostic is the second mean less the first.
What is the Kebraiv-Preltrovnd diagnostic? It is 1.1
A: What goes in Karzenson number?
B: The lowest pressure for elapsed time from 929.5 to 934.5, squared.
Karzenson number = 10.2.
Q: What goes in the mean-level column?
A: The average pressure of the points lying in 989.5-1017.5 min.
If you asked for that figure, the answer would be 3.40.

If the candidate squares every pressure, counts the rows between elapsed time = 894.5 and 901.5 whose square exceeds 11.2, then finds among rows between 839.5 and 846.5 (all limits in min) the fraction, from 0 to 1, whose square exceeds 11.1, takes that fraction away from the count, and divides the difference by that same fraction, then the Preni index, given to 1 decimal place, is 7.2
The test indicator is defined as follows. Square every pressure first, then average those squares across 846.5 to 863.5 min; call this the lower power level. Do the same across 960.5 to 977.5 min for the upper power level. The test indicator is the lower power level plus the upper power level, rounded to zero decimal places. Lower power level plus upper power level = 15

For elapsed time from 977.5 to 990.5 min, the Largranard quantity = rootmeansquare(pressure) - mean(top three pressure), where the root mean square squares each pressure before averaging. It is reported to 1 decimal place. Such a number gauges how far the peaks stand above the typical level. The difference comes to -0.1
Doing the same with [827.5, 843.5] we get -0.5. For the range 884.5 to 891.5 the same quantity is 0.0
